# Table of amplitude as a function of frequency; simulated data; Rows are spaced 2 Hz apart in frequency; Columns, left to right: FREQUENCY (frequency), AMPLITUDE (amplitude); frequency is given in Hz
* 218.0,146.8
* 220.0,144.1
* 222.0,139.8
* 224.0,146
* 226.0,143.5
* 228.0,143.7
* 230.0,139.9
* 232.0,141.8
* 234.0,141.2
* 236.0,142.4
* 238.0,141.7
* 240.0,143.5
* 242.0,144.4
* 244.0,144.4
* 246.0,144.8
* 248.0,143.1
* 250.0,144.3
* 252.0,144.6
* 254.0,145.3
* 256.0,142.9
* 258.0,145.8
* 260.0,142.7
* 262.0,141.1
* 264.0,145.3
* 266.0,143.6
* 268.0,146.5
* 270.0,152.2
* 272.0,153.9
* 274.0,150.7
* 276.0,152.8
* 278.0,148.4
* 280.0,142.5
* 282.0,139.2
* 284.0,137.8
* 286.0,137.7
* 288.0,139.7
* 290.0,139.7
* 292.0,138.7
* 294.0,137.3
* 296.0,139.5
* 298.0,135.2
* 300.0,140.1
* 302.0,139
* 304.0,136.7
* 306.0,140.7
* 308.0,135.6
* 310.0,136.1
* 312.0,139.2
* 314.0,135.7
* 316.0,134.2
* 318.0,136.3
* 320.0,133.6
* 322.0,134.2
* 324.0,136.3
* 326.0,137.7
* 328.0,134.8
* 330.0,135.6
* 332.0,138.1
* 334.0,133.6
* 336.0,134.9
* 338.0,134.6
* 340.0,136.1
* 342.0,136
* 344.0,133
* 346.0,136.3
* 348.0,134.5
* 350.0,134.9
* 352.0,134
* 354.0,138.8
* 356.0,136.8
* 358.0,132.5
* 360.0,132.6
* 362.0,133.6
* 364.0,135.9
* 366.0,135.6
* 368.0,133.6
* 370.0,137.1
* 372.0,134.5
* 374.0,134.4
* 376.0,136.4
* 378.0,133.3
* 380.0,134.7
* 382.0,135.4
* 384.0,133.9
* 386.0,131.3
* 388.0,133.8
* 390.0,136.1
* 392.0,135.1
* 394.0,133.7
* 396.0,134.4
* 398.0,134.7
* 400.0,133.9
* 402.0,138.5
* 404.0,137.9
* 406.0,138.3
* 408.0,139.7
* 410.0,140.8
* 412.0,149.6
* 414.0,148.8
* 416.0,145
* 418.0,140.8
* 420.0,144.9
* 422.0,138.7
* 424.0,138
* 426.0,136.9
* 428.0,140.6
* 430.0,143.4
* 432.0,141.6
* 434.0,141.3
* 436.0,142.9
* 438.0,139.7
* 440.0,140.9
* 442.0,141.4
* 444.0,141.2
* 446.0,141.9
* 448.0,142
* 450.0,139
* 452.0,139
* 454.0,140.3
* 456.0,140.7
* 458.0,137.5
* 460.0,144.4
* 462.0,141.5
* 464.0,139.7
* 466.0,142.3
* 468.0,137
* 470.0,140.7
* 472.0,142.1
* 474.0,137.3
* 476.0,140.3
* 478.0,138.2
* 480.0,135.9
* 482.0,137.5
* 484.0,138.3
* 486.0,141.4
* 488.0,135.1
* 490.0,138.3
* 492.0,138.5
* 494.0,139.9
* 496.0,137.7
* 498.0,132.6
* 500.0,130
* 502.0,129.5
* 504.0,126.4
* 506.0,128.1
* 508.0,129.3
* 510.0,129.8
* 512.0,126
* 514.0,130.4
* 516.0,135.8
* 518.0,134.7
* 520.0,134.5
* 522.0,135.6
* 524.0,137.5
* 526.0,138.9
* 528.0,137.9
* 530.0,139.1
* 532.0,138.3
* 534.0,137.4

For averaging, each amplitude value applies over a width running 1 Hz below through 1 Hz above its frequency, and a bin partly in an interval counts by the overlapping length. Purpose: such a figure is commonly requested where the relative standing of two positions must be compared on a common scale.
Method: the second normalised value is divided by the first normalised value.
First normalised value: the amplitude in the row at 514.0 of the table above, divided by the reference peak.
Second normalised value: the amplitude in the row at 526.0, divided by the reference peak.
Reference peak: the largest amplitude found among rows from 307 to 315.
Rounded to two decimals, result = 1.07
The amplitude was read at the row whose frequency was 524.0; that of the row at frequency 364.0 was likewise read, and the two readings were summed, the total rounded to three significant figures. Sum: 273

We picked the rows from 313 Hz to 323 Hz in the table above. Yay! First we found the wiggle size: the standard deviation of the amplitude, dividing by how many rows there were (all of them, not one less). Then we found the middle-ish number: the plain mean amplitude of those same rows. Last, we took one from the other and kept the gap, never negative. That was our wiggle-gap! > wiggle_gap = 134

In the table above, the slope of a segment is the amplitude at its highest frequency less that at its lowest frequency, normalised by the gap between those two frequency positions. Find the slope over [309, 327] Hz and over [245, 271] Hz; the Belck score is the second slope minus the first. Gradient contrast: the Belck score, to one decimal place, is 0.2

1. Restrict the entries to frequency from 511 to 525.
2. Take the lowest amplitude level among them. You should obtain 126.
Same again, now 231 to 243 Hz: 141.2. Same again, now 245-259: 142.9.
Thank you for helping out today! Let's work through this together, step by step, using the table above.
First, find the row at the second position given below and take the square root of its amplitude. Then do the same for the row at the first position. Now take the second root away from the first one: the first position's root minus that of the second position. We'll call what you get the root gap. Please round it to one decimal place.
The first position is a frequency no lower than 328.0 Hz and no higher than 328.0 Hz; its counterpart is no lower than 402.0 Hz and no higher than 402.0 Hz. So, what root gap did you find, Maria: -0.2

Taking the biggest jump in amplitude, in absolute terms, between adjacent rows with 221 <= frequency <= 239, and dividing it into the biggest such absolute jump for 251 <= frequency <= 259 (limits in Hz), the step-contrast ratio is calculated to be 0.47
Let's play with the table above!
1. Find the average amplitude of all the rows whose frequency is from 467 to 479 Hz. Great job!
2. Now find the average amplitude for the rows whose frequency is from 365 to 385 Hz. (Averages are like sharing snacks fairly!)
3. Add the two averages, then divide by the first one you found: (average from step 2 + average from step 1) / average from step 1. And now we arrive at 1.97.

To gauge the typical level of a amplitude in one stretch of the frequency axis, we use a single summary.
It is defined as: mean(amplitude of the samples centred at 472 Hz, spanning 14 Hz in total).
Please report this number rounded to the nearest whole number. 140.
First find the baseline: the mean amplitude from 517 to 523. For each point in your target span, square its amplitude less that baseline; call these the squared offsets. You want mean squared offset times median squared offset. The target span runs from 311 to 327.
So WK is 8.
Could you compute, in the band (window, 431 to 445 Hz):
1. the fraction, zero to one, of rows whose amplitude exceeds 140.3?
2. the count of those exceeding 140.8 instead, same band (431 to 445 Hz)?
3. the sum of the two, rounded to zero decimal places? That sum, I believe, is 7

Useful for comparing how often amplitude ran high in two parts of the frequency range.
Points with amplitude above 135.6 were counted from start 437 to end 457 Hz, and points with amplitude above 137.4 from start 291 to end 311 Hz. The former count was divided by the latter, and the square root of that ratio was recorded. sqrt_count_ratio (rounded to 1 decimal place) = 1.4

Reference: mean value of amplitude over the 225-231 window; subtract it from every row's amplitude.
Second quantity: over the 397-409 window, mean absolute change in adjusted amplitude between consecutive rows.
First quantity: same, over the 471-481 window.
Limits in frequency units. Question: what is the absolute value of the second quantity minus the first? 1.5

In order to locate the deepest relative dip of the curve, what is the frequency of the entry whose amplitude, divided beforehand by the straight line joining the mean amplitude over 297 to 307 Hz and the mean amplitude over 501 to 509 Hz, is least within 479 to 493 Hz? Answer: 488.0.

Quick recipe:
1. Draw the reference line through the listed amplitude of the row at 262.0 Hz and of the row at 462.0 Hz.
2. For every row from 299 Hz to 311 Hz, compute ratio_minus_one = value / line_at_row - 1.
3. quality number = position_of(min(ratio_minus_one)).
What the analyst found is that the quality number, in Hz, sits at 308.0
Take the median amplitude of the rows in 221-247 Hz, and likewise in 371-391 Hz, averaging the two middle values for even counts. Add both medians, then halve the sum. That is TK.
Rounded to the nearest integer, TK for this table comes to 139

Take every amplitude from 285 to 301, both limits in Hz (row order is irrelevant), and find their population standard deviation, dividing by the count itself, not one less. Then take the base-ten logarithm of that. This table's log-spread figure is 0.19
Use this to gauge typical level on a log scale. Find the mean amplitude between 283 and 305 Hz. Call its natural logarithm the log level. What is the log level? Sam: 4.93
